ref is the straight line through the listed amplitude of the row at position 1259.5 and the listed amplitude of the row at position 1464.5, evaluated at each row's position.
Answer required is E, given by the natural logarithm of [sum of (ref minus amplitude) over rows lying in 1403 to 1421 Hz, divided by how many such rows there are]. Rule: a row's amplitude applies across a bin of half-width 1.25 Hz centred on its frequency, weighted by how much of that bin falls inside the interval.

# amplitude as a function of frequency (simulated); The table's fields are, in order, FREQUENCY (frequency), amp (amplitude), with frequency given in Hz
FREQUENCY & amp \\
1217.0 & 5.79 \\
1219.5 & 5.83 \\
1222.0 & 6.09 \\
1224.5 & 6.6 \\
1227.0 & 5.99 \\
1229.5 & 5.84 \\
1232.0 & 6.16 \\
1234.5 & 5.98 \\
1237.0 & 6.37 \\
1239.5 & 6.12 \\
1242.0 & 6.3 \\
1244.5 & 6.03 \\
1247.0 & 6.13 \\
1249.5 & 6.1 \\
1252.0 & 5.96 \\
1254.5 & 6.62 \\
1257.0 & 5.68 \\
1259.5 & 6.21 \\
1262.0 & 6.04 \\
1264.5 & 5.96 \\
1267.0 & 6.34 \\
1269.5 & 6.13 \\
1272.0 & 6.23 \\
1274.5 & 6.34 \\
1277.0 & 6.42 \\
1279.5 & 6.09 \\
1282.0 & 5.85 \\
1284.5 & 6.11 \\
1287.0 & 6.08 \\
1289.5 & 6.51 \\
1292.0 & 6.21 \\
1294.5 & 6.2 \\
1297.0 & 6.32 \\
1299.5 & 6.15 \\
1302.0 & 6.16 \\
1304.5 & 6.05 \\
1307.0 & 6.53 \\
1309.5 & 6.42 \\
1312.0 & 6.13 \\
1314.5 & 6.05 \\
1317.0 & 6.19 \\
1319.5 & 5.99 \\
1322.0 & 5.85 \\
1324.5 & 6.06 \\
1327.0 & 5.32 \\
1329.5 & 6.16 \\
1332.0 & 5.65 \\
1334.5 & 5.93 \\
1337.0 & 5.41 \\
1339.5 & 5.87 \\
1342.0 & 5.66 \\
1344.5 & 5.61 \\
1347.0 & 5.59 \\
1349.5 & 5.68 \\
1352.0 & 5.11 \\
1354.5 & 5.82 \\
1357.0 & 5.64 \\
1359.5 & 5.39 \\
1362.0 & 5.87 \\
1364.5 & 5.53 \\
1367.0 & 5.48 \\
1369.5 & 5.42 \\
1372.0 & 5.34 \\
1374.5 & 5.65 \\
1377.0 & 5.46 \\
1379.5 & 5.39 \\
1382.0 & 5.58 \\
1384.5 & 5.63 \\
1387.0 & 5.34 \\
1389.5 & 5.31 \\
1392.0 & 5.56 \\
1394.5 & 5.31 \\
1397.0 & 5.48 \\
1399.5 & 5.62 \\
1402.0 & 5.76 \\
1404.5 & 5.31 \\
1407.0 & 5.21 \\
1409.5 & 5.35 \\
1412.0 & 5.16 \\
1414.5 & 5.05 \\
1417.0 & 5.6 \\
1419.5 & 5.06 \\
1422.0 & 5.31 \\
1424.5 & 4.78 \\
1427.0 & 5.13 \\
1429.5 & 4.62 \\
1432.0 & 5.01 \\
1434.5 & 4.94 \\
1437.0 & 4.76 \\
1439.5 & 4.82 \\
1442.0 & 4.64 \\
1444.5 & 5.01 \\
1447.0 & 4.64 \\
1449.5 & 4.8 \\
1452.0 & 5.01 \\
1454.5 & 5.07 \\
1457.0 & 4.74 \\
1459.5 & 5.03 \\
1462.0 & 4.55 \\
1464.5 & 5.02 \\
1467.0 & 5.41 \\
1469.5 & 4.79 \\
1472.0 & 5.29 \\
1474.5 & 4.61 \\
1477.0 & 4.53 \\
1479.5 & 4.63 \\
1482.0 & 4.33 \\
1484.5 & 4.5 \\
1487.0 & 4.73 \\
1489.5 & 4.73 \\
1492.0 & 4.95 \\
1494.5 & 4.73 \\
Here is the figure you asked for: -2.6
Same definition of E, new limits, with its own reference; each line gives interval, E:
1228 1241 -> -1.3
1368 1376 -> -2.4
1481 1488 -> -1.0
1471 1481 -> -1.7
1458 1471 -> -2.8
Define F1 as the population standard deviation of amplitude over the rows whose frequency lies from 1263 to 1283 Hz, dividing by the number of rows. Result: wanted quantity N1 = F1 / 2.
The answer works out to 0.09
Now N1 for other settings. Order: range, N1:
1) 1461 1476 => 0.16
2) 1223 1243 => 0.11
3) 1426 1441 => 0.08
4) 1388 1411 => 0.09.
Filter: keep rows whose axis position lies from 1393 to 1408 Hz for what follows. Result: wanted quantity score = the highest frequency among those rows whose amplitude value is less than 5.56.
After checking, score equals 1407.0 Hz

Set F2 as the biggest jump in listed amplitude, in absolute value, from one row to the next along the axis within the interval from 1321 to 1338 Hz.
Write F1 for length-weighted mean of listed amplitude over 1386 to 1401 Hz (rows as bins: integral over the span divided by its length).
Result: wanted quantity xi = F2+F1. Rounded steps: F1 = 5.4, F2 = 0.8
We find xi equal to 6.3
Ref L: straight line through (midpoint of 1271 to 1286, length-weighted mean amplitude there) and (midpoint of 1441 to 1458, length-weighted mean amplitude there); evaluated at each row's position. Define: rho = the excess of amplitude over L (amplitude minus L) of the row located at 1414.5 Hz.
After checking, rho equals -0.07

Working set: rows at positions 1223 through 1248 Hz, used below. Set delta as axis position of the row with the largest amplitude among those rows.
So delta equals 1224.5 Hz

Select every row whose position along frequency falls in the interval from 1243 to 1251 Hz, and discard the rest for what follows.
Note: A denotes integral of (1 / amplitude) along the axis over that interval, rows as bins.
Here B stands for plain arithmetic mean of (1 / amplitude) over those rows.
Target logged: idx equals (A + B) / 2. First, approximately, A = 1.31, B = 0.164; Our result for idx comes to 0.74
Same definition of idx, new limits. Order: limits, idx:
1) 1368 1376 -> 0.82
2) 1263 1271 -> 0.73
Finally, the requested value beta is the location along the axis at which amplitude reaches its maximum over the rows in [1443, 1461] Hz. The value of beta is 1454.5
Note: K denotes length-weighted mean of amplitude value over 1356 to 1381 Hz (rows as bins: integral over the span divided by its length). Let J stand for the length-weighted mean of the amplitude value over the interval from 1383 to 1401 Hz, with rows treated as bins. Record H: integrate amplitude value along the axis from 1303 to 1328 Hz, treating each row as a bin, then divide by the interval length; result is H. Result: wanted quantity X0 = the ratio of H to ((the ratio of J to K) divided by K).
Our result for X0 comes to 34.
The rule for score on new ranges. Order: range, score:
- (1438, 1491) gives 1489.5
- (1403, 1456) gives 1454.5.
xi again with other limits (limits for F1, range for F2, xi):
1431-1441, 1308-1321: 5.2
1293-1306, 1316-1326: 6.4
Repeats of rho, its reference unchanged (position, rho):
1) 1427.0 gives 0.11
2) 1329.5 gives 0.38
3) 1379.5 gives 0.00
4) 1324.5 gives 0.24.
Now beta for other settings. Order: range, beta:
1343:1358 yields 1354.5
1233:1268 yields 1254.5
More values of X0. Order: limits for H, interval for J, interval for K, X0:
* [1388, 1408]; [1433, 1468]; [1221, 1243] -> 42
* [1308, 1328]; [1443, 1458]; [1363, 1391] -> 37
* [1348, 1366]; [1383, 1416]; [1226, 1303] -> 39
